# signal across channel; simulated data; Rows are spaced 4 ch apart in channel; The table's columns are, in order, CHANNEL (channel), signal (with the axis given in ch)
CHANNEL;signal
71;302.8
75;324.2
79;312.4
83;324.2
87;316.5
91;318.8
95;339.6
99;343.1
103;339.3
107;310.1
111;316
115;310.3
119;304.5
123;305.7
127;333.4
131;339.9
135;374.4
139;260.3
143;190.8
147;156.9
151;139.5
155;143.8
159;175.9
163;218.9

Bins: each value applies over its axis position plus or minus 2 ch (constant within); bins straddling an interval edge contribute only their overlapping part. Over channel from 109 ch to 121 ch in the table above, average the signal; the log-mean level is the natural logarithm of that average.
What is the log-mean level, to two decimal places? 5.74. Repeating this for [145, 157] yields 4.99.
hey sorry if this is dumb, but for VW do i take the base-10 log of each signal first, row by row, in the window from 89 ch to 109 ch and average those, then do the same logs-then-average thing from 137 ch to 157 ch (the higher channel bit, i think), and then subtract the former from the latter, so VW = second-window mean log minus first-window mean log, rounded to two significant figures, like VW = -0.28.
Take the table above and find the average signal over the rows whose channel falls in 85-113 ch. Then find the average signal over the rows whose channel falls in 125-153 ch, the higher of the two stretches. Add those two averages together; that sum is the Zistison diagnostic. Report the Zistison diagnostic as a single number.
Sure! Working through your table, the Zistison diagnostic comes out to 583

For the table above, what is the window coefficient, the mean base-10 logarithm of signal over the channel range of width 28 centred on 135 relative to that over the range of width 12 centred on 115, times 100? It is 97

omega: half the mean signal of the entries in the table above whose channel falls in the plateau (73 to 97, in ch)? 161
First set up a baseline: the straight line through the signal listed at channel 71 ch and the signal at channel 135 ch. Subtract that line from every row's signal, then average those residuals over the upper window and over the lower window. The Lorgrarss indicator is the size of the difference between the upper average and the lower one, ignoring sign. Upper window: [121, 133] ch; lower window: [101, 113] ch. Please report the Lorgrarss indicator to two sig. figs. 18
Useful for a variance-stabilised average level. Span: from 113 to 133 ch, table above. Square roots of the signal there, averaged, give 17.8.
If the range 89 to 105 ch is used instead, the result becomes 18.3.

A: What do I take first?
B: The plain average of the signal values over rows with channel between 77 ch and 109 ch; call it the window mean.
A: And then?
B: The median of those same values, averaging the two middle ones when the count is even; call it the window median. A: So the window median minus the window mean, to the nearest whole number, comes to -4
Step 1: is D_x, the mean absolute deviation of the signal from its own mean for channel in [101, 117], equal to 10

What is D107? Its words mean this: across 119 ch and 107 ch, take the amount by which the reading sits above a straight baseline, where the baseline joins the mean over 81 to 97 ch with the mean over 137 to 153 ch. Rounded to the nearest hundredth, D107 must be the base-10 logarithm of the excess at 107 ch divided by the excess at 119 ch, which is -0.26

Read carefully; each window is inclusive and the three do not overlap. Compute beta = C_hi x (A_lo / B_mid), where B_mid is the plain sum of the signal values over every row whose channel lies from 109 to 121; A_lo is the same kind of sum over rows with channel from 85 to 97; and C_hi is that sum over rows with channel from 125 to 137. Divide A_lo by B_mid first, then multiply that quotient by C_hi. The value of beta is 1097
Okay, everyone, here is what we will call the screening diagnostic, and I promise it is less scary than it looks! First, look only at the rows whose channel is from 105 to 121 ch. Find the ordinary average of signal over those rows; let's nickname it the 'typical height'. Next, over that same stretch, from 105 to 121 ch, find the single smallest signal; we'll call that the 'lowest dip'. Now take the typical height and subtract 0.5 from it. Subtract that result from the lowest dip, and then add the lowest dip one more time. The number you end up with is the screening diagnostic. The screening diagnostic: 299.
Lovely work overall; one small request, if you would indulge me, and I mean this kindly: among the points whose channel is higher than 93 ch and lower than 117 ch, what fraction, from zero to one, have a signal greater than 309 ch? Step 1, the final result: 1.0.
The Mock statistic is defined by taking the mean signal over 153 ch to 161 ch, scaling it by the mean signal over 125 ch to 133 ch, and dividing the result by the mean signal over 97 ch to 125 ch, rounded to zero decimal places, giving 169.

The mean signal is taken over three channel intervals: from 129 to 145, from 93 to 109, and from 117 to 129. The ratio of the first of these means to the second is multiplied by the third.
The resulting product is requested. 275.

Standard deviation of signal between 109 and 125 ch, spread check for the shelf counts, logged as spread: 5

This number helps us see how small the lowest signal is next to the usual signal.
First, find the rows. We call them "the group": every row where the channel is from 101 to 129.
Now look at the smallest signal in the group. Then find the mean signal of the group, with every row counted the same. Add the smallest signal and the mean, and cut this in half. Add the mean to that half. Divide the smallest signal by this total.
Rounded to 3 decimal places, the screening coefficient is 0.485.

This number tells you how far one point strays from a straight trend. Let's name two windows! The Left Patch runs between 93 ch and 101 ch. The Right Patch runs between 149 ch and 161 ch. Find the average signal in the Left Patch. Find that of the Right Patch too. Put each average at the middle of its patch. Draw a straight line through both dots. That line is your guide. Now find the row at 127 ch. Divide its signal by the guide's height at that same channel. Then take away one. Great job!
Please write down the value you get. 0.4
